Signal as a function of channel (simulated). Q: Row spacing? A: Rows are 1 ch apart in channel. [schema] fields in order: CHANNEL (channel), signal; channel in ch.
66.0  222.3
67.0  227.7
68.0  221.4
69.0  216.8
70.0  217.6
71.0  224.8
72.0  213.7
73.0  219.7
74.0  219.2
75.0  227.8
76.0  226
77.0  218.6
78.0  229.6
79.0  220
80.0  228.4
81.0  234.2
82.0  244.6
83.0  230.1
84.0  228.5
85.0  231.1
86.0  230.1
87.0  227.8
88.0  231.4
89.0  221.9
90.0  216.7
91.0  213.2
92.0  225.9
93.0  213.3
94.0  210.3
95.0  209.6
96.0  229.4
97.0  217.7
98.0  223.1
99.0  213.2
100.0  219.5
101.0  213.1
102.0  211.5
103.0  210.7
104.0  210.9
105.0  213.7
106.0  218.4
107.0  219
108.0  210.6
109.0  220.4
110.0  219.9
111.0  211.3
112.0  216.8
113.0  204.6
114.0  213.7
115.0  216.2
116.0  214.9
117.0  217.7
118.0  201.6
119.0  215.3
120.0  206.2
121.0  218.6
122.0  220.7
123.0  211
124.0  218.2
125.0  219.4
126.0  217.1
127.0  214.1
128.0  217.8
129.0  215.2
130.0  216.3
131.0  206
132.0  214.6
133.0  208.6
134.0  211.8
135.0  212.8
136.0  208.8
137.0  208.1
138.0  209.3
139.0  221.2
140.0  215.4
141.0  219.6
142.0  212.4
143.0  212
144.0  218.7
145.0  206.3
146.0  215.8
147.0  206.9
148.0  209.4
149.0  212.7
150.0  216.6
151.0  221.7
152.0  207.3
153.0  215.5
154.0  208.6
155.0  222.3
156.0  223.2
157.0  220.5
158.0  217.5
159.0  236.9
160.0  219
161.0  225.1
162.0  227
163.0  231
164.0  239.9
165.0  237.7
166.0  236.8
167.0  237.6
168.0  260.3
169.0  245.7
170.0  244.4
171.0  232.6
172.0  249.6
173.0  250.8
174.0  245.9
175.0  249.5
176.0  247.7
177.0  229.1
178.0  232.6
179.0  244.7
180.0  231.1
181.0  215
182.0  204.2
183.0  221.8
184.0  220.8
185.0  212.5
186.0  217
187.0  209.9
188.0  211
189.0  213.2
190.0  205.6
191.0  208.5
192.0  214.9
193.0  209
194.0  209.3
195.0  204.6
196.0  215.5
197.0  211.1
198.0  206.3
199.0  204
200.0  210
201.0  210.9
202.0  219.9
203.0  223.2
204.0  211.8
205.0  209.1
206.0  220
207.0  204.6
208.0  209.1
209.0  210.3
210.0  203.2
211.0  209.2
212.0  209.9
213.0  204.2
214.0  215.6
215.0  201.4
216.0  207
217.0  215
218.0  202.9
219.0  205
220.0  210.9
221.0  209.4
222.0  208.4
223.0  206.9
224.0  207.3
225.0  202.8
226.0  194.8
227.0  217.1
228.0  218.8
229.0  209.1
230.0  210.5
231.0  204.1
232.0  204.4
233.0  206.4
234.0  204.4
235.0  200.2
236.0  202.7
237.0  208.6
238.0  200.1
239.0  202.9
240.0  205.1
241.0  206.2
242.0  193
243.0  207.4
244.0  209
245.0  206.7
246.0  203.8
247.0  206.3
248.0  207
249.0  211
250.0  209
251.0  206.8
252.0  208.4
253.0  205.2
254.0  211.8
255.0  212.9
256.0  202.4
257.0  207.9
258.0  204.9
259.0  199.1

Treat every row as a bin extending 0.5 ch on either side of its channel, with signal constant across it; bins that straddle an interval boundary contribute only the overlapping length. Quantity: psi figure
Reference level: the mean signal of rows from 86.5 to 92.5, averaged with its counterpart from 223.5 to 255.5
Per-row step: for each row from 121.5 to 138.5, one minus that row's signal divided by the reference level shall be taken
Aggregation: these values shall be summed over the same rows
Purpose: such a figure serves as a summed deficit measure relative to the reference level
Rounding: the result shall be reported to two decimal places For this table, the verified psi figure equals 0.09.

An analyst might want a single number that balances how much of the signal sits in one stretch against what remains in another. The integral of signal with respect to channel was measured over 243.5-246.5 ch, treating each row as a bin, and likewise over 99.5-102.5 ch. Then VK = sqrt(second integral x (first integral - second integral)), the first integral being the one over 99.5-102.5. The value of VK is 123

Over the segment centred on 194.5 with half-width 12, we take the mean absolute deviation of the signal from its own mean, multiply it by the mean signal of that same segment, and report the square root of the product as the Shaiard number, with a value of 31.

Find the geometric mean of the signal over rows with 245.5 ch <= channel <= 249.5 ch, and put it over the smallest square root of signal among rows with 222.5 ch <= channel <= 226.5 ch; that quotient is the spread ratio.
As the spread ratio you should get 14.8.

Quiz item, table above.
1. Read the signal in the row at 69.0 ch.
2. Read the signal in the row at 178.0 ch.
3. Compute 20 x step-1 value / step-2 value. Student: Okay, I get 19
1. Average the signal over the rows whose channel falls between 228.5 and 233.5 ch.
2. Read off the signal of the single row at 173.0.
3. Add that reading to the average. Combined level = 458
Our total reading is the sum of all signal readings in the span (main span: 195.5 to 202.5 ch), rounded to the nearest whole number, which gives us 1478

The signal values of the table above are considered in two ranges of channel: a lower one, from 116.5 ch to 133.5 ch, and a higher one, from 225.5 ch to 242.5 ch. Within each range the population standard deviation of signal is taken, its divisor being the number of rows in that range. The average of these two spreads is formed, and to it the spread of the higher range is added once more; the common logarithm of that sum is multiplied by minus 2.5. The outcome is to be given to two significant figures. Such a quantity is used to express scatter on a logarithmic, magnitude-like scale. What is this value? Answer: -2.7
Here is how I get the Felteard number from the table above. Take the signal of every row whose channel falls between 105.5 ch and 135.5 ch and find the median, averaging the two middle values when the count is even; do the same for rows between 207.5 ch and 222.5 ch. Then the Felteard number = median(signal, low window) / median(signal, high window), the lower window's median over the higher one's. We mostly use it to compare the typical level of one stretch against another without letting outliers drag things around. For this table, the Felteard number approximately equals 1.03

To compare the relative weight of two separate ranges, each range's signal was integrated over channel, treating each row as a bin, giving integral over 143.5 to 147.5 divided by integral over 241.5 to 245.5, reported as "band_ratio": 1.039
